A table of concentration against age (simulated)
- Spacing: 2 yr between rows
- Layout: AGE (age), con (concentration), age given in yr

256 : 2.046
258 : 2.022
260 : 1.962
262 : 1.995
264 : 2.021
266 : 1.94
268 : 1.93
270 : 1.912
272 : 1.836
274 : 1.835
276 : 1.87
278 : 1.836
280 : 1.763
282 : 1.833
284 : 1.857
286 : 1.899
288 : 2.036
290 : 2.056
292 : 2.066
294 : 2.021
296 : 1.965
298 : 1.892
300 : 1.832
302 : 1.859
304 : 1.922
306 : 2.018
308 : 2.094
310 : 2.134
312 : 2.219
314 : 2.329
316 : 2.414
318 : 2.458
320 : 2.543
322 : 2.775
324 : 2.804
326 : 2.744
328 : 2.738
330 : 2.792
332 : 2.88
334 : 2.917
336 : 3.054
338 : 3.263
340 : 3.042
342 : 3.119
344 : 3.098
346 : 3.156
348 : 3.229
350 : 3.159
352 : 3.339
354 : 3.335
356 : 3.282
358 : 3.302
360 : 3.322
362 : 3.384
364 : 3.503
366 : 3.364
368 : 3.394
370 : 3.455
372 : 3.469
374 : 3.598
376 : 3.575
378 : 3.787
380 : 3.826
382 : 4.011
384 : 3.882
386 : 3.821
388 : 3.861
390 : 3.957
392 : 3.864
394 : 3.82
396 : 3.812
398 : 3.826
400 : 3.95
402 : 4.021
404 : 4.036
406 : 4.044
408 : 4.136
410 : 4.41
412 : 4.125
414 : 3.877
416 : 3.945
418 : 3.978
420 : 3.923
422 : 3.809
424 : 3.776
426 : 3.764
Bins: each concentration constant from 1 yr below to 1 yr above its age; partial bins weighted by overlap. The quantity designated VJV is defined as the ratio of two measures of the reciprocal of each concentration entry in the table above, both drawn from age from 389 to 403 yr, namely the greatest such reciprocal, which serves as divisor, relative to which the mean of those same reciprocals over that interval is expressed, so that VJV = 0.980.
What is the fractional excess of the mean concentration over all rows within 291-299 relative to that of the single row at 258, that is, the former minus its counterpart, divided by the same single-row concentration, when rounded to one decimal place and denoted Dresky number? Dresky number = 0.0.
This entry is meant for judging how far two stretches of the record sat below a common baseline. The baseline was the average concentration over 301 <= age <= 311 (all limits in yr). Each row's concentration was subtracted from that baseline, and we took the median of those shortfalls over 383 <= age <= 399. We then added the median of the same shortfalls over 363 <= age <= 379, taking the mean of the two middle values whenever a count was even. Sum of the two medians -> -3.3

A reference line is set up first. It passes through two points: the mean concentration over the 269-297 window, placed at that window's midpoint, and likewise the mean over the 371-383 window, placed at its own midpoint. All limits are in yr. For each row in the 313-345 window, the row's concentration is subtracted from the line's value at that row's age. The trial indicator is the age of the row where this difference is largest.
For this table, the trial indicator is 314 yr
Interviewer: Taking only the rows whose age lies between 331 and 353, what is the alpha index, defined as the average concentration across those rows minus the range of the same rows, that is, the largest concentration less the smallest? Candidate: 2.7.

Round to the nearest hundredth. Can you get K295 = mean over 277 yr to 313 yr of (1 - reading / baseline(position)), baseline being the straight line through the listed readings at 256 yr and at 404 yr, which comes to 0.24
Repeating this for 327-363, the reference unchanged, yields 0.03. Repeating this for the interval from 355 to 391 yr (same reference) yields 0.01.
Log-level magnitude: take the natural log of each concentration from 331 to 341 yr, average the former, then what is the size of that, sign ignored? 1.1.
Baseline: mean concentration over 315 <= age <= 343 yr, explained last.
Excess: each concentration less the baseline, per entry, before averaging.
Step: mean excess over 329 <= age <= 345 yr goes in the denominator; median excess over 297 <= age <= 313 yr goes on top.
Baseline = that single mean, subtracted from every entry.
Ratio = -4.4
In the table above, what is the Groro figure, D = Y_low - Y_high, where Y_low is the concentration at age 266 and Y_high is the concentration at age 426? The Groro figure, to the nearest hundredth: -1.82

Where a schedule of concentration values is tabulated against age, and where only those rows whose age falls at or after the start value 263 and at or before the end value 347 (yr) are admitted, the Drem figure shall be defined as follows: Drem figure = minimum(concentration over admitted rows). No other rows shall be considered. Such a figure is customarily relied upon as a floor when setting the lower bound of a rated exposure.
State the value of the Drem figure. 1.763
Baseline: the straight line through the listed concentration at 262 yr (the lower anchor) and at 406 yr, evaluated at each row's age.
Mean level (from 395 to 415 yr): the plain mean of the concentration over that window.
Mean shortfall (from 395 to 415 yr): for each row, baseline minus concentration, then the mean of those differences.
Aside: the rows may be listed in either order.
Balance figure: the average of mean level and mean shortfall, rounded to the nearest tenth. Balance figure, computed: 2.0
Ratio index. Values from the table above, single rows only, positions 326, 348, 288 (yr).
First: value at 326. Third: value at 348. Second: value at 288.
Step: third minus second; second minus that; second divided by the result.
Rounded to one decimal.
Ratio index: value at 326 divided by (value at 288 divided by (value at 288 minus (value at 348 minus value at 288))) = 1.1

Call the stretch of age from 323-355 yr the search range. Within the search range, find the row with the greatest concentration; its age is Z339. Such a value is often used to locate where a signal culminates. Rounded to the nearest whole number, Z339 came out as 352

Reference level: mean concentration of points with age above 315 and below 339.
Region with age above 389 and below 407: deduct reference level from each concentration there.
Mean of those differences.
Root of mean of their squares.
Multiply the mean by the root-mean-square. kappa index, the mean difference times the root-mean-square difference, 1.3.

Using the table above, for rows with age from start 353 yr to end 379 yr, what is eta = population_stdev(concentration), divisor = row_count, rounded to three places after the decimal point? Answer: 0.138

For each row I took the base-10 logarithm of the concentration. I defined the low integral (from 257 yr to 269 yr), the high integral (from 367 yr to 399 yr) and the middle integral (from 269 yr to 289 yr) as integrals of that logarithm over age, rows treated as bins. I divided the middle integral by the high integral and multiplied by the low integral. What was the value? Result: 1.1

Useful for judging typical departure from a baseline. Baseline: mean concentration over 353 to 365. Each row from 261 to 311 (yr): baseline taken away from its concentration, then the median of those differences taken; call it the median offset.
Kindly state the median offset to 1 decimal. -1.4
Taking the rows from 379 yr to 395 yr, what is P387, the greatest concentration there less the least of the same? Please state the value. 0.19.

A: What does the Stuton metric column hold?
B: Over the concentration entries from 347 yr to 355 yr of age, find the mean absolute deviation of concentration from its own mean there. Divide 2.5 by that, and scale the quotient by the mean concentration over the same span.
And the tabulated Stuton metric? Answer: 114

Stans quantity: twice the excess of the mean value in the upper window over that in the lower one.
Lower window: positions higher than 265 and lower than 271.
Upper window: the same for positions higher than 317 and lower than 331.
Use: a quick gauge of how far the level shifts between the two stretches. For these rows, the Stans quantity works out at 1.5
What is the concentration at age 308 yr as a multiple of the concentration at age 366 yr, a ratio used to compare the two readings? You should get 0.62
